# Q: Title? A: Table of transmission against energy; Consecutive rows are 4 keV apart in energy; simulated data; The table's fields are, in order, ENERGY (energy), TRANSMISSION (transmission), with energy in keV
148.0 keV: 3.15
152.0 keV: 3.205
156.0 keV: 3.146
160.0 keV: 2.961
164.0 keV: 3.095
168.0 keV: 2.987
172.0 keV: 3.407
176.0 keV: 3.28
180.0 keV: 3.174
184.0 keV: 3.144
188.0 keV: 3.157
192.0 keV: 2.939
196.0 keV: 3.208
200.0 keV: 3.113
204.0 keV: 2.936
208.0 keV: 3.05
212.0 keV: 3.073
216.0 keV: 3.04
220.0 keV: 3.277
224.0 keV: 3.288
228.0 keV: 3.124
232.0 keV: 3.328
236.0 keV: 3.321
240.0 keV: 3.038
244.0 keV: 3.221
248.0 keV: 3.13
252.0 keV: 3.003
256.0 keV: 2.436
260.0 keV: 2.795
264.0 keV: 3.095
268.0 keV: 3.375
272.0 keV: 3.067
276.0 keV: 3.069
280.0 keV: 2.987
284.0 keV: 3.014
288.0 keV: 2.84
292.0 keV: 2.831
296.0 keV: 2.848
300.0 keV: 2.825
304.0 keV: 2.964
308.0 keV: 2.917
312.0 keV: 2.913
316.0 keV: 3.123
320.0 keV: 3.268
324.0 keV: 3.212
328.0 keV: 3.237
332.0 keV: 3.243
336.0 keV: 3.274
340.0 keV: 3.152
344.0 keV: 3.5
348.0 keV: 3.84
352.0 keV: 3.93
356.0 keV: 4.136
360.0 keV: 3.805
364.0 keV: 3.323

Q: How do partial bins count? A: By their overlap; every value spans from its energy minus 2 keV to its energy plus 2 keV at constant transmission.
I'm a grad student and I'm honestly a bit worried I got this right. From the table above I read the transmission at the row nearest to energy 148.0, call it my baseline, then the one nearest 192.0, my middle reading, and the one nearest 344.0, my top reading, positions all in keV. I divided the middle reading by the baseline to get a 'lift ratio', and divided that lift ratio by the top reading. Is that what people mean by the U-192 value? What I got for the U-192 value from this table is 0.267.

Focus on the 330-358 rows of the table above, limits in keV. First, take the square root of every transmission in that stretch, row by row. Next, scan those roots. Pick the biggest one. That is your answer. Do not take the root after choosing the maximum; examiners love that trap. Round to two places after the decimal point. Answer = 2.03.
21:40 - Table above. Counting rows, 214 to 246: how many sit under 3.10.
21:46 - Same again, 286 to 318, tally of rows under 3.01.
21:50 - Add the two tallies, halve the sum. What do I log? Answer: 4.50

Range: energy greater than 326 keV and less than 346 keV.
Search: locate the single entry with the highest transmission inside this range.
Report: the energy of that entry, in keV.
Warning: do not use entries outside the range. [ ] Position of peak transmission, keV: 344.0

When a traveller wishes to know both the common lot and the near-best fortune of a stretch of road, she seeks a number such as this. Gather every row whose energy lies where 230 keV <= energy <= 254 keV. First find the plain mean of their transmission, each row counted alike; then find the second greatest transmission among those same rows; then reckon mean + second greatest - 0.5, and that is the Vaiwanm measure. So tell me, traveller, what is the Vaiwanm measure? 5.99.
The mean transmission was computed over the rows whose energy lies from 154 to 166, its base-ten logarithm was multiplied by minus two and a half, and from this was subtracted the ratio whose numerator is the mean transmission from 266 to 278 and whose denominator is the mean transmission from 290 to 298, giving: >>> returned -2.33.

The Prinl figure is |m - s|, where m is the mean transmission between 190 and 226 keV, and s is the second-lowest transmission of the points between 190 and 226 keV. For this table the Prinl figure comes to 0.16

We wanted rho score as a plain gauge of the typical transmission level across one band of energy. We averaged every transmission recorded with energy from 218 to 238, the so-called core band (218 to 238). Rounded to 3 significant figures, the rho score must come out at 3.27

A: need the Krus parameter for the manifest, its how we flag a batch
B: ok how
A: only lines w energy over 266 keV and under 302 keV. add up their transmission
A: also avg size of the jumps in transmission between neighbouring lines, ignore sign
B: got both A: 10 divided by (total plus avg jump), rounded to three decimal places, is 0.371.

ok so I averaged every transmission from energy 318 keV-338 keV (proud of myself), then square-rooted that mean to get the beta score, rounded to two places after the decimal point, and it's 1.80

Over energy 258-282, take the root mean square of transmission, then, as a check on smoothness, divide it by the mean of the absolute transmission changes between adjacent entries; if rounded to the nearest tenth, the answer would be 15.8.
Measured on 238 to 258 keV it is 12.3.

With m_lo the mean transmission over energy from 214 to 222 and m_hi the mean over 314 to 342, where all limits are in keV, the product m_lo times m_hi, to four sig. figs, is 10.16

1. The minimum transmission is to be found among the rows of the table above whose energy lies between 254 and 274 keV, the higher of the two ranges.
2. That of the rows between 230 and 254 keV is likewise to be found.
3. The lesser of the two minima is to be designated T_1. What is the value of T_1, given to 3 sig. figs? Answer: 2.44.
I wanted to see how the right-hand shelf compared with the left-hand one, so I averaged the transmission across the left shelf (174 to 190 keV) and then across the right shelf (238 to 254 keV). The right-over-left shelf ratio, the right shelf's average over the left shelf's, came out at 0.97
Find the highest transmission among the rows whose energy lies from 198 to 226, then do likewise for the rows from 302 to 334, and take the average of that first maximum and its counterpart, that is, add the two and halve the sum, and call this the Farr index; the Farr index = 3.278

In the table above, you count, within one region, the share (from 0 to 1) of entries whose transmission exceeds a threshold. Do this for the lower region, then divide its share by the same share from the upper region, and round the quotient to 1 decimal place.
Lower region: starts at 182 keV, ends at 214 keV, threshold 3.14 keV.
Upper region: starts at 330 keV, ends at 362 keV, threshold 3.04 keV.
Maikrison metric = 0.4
